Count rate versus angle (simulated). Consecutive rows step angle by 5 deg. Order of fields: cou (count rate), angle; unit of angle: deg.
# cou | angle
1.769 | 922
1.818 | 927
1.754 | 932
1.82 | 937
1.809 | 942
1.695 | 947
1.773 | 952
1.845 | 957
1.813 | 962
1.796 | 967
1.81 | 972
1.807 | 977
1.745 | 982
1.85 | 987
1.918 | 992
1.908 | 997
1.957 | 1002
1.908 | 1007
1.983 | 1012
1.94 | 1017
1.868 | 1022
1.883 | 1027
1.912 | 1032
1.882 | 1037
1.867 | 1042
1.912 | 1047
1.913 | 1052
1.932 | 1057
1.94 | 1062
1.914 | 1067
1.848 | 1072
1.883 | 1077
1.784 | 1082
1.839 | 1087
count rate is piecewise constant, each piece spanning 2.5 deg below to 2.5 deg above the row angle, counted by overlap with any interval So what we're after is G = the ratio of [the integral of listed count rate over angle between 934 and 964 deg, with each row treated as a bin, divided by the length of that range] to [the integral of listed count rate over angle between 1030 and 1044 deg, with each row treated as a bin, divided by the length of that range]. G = 0.95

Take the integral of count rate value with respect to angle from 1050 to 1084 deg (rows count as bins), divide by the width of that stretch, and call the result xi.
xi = 1.89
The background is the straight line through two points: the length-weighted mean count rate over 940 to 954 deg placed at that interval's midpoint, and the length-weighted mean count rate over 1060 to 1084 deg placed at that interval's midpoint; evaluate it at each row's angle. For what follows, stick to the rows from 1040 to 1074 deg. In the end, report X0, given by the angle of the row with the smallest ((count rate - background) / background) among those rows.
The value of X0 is 1072 deg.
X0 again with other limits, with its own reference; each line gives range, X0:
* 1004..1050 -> 1042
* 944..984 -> 947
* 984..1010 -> 987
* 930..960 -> 947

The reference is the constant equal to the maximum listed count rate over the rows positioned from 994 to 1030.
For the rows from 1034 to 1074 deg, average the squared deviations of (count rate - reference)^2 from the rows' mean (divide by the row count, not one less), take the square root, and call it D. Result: 0.005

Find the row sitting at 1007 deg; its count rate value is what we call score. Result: 1.908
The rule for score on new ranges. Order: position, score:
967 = 1.796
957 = 1.845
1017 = 1.94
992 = 1.918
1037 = 1.882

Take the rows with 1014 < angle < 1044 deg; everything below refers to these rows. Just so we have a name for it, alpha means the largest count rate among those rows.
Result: 1.94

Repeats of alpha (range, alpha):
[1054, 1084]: 1.94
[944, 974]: 1.845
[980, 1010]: 1.957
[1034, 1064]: 1.94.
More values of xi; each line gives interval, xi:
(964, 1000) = 1.83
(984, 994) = 1.88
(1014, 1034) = 1.90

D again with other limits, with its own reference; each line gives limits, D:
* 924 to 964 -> 0.019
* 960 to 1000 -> 0.016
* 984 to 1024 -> 0.006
